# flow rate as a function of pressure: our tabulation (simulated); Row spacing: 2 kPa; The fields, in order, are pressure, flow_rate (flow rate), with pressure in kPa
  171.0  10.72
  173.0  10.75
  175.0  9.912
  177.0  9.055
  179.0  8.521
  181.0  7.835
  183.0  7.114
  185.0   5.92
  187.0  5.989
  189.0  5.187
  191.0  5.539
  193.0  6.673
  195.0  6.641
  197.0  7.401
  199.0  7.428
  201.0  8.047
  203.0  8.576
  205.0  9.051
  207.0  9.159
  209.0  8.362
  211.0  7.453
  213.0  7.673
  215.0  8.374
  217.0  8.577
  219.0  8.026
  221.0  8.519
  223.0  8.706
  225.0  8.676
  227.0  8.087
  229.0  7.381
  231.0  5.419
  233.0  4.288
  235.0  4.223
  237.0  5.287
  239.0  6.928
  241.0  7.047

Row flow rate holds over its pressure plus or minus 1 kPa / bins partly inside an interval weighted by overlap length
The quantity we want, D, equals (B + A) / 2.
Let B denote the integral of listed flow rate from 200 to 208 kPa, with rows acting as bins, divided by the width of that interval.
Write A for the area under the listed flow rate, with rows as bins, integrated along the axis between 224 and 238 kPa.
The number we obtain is 48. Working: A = 87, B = 8.7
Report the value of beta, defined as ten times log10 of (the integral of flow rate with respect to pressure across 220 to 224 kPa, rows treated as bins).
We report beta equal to 15.4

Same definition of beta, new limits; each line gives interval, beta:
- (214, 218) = 15.3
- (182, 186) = 14.2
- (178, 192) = 19.6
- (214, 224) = 19.3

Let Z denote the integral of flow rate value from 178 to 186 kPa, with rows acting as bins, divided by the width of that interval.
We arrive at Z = 7.3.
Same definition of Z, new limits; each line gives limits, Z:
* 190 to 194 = 6.1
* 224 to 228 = 8.4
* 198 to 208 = 8.5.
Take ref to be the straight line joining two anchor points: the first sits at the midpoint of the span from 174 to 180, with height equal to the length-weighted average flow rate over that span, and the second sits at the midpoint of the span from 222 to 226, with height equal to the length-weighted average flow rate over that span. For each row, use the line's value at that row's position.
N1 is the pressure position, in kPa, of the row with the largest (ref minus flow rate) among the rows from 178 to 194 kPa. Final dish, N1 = 189.0 kPa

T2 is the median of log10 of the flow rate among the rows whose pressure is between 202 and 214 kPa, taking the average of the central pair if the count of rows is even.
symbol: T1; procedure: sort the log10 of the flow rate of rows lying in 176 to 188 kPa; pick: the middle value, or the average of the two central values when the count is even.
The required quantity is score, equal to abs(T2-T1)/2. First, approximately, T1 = 0.87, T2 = 0.928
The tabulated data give 0.03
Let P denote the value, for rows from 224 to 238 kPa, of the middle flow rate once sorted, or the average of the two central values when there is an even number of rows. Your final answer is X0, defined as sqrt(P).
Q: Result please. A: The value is 2.33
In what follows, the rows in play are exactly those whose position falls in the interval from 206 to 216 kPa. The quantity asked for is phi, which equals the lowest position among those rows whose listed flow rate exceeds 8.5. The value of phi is 207.0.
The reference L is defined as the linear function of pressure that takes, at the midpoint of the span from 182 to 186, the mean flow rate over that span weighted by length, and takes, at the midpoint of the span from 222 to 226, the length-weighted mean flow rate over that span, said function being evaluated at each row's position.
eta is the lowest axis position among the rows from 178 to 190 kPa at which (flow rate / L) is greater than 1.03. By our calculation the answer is 179.0 kPa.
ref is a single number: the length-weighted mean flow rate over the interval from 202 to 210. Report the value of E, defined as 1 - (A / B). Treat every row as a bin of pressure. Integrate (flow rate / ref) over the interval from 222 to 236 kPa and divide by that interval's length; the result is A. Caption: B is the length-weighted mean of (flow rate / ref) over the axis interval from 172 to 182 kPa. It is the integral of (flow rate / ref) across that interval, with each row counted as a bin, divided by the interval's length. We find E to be 0.27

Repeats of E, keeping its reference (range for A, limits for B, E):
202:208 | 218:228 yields -0.06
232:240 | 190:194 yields 0.15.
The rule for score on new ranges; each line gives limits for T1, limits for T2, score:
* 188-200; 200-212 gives 0.05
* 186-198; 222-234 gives 0.04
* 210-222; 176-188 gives 0.02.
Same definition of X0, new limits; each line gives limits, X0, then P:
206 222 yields 2.89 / 8.37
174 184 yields 2.92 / 8.52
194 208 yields 2.84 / 8.05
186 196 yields 2.45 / 5.99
